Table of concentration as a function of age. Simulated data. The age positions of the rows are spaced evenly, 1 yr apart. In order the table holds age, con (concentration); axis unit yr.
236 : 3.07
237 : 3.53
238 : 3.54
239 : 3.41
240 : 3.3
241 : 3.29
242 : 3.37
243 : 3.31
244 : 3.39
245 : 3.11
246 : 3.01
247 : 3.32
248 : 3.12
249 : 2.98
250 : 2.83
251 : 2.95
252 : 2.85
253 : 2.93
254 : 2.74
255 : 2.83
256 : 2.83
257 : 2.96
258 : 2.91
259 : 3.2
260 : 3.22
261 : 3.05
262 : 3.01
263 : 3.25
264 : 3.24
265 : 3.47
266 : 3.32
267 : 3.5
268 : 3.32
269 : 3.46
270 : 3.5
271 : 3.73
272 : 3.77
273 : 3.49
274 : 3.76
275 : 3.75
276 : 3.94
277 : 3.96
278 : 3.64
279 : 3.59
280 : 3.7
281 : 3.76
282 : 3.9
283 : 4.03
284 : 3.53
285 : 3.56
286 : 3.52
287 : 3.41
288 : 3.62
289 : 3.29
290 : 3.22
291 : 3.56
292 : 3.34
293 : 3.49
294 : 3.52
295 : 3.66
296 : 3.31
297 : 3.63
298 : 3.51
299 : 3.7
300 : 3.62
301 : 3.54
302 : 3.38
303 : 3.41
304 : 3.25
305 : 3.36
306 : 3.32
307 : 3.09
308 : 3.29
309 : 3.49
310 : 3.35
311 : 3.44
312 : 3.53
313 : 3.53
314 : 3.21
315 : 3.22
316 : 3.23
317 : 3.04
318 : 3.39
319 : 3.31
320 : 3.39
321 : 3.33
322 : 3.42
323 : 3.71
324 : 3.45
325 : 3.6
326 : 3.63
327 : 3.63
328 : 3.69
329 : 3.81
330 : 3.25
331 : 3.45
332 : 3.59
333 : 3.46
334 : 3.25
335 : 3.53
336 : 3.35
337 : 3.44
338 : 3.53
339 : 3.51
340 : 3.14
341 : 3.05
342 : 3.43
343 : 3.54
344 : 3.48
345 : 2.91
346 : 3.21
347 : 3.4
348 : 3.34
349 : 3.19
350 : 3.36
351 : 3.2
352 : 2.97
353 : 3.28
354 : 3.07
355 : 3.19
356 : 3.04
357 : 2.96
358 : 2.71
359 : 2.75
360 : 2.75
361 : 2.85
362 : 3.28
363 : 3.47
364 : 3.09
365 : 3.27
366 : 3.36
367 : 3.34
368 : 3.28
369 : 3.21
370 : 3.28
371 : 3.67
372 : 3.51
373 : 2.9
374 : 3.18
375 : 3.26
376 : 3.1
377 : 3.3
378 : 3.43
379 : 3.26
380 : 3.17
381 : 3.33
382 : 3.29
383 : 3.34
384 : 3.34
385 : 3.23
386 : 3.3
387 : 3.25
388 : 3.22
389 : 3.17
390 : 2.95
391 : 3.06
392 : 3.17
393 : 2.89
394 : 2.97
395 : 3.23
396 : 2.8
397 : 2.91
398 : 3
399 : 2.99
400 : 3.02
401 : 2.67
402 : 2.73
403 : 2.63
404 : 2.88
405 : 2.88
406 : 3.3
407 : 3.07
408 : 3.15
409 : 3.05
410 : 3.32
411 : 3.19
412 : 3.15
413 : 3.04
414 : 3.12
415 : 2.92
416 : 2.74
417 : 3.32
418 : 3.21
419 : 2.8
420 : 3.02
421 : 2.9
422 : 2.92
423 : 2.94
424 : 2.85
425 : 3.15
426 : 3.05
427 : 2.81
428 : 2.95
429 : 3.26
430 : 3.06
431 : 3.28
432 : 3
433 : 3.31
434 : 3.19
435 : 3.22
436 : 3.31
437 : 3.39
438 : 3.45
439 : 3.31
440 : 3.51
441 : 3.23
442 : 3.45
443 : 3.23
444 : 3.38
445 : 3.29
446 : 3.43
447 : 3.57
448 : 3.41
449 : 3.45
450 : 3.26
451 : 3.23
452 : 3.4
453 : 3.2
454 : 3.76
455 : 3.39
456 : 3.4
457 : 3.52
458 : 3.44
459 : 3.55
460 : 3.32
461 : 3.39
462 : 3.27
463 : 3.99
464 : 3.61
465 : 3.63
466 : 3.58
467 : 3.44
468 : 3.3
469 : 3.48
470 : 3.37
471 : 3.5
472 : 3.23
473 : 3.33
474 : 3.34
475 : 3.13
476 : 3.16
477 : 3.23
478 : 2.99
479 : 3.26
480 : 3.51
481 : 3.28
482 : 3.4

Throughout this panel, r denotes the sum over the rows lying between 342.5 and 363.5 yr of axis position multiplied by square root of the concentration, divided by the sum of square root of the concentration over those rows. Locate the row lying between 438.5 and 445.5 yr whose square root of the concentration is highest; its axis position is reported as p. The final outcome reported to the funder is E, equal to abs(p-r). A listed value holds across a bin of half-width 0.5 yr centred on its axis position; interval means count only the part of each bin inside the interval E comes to 87.1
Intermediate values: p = 440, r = 352.9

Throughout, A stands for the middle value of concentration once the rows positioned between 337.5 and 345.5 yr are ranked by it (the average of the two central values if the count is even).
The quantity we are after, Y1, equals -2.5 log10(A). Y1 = -1.346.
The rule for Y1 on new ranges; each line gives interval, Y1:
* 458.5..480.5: -1.314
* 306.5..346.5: -1.340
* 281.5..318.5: -1.341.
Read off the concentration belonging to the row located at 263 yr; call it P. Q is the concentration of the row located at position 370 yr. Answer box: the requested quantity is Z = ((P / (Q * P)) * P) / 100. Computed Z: 0.0099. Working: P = 3.25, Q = 3.28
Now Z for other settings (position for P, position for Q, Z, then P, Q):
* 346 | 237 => 0.0091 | 3.21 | 3.53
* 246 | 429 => 0.0092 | 3.01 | 3.26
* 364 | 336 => 0.0092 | 3.09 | 3.35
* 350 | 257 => 0.0114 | 3.36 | 2.96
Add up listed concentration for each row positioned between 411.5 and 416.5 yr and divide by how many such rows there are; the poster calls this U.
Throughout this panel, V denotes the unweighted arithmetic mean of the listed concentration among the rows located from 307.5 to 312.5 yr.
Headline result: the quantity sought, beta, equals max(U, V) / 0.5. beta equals 6.84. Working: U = 3.0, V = 3.4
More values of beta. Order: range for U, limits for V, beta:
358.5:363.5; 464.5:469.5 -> 6.97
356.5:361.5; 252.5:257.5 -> 5.72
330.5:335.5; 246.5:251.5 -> 6.91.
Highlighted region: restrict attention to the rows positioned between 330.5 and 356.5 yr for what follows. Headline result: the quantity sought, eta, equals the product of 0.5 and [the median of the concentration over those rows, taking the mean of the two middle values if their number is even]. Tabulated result 1.67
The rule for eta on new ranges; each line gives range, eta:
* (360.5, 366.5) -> 1.64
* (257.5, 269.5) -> 1.62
